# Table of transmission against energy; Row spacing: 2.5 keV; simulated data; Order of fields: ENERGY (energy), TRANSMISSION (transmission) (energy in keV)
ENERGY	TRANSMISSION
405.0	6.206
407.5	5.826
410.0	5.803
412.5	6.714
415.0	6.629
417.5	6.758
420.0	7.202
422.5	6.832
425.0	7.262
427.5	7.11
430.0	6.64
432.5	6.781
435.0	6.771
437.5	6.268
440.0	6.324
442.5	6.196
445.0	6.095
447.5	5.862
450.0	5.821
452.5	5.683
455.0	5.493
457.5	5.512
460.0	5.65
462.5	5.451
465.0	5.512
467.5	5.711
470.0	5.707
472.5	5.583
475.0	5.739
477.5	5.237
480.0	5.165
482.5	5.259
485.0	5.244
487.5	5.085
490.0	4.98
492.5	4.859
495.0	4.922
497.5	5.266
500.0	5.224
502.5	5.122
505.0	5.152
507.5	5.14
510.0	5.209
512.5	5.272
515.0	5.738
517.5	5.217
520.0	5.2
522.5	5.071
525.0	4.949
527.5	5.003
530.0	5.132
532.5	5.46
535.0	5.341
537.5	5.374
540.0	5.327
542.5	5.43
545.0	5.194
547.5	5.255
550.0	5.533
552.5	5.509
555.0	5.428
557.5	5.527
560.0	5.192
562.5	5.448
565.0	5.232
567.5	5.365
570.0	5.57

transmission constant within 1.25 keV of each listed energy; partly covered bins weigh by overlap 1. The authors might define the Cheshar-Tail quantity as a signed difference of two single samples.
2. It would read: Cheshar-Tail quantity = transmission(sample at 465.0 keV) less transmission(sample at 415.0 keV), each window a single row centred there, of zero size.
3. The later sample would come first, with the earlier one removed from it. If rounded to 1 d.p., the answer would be -1.1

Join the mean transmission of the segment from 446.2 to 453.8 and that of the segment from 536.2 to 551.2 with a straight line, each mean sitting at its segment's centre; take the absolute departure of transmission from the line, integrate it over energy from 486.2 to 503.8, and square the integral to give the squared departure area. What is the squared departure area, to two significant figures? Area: 81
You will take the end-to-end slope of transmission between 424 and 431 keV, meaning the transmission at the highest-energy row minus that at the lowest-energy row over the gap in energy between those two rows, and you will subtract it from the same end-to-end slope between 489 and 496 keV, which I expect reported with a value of 0.11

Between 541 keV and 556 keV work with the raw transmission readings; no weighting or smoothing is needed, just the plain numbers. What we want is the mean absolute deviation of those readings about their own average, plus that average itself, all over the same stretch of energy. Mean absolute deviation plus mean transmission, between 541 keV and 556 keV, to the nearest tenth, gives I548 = 5.5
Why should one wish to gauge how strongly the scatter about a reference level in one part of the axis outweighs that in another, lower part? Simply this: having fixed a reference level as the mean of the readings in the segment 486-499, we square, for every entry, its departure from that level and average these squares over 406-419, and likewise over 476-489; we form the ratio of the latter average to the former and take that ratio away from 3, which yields 3.0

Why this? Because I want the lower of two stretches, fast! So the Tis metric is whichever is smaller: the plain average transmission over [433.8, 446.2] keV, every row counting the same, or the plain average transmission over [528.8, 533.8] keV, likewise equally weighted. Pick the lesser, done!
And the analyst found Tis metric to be 5.30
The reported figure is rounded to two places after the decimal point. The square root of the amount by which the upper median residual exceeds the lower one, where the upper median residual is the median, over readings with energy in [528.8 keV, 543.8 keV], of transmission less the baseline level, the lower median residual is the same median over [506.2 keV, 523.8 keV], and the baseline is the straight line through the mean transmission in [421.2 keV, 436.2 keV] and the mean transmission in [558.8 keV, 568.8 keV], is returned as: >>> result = 0.62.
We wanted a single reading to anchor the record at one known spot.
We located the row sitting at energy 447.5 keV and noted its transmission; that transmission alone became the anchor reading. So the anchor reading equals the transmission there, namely 5.862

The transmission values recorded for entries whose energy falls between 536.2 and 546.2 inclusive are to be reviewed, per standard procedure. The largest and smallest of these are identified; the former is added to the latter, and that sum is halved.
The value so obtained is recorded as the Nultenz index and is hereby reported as 5.31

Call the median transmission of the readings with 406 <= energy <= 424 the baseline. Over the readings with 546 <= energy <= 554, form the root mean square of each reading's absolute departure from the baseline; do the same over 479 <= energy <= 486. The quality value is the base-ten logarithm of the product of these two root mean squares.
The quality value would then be 0.28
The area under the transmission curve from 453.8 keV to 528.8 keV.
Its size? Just 397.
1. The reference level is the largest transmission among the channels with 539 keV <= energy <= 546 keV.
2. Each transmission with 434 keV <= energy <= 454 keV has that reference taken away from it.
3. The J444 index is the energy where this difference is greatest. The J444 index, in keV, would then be 435.0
